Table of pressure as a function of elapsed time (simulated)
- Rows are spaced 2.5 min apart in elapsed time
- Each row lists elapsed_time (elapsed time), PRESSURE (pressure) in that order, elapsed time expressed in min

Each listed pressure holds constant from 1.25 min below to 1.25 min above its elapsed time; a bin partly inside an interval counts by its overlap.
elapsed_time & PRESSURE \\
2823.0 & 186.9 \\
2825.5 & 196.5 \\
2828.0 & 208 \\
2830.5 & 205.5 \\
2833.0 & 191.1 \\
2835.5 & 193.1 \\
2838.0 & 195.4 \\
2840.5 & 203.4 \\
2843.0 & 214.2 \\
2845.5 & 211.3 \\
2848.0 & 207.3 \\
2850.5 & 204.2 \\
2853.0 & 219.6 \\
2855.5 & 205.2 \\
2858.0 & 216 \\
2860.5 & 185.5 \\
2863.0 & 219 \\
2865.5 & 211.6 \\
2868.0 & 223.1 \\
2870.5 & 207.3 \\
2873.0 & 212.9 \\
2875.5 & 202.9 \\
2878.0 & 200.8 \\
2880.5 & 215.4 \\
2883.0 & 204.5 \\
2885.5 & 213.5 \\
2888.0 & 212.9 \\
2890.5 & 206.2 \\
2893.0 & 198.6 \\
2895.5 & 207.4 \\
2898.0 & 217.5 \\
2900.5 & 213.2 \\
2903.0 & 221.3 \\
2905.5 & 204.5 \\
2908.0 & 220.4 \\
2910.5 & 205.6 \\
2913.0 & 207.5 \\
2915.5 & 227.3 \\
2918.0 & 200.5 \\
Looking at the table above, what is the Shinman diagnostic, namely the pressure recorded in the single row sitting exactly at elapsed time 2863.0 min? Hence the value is 219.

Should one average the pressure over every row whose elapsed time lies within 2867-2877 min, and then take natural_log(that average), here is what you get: 5.35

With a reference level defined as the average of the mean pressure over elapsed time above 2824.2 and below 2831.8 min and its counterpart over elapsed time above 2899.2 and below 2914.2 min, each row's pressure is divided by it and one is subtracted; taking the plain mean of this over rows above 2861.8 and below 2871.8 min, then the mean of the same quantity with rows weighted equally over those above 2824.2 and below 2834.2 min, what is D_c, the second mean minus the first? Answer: -0.072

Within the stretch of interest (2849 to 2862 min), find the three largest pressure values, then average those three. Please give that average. 214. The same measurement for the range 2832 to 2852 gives 211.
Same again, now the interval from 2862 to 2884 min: 219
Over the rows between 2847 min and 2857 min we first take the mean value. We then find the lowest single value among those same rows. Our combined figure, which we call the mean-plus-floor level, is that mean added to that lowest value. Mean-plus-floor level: 413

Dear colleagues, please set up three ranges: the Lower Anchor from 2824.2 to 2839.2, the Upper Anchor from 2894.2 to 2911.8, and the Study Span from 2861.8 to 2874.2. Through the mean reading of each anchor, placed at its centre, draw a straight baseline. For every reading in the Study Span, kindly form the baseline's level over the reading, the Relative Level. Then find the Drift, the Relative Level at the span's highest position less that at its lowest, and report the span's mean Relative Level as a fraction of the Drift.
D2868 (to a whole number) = 26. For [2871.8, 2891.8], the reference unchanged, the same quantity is 20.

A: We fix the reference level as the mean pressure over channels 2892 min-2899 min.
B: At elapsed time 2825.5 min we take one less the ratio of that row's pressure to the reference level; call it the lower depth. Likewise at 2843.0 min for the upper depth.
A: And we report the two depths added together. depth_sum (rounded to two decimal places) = 0.02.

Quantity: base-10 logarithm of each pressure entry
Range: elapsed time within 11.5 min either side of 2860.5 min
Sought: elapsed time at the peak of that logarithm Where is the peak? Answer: 2868.0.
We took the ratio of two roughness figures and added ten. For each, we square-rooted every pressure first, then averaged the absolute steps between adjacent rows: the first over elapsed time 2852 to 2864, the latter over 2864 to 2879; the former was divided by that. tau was 12.5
